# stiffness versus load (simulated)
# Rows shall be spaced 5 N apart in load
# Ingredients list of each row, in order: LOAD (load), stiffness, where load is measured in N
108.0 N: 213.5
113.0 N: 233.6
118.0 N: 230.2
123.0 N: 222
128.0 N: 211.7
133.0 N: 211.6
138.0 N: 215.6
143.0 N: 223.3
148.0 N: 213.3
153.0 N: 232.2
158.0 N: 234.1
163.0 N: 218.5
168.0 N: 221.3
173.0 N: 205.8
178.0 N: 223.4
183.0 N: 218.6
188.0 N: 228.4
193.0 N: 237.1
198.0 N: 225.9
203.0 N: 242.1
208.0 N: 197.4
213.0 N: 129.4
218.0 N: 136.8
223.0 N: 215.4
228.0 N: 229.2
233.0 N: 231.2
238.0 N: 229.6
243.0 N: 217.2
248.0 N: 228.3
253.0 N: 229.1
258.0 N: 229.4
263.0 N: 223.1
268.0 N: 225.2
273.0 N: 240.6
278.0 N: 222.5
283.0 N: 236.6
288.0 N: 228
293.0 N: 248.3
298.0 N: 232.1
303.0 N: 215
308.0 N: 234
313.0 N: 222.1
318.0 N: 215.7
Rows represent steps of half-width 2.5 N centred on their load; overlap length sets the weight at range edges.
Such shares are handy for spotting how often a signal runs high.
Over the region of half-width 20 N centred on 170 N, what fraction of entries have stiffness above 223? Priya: 0.50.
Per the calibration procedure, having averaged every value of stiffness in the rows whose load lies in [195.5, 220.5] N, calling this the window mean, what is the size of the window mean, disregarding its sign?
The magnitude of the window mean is 186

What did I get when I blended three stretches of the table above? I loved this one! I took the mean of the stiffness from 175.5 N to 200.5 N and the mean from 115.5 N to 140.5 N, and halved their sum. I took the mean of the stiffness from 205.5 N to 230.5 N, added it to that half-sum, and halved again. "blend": 202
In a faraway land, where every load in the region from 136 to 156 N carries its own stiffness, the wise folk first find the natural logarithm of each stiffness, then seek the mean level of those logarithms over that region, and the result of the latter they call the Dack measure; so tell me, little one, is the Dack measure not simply 5.40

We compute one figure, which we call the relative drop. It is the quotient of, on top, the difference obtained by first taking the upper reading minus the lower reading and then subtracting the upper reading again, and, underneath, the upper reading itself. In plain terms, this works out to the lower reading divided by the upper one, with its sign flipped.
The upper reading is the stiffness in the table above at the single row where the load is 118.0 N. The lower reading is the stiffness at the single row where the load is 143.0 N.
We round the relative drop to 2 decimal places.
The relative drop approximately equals -0.97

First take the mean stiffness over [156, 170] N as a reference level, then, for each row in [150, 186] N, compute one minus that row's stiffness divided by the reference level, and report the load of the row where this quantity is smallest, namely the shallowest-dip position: 158.0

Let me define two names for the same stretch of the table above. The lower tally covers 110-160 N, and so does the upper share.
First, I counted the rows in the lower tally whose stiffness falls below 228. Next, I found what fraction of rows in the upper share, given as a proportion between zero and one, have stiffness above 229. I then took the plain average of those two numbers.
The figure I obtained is 3.20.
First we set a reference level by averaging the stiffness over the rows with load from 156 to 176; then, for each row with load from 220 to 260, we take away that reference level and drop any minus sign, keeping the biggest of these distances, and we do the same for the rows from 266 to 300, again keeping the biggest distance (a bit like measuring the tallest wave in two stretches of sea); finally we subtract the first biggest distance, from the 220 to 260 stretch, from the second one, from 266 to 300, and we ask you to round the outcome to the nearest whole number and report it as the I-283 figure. 17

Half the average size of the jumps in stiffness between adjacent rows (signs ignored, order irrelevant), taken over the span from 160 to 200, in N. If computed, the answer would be 5.0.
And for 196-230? 19.1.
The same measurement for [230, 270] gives 2.5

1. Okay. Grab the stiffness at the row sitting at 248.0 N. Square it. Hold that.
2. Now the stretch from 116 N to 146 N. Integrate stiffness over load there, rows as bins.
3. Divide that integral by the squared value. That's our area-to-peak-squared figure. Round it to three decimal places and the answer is 0.126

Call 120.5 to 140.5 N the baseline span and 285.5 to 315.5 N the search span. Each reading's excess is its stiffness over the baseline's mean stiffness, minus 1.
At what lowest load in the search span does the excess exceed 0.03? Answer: 288.0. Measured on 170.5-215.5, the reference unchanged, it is 178.0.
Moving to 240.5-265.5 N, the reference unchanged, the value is 248.0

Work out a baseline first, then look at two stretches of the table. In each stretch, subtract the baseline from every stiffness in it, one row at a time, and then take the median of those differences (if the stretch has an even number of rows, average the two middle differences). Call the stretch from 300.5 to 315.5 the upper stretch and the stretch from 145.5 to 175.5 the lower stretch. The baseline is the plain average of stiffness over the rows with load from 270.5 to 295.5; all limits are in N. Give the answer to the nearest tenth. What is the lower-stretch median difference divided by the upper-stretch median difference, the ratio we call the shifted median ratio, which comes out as 1.2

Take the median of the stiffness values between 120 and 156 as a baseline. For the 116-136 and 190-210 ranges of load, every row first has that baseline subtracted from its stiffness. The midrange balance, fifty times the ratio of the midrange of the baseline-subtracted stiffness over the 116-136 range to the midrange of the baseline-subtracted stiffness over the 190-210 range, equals 64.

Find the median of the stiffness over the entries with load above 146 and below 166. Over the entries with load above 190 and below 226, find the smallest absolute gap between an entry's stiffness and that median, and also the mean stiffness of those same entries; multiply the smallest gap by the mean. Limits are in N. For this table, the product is 109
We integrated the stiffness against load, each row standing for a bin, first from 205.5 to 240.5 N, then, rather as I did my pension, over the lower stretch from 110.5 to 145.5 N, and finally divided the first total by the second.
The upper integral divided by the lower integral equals 0.88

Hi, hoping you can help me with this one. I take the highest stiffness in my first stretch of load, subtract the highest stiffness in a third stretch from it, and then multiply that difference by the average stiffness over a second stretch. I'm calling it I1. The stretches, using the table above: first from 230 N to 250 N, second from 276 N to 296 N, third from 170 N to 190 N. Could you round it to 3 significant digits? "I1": 655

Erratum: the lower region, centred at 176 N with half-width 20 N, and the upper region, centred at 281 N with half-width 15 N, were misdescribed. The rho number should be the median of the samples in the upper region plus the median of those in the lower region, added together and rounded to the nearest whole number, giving 455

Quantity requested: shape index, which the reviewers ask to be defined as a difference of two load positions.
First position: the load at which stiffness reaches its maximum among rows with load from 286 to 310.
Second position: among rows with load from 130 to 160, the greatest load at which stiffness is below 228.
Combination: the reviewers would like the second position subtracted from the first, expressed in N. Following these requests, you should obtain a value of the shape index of 145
